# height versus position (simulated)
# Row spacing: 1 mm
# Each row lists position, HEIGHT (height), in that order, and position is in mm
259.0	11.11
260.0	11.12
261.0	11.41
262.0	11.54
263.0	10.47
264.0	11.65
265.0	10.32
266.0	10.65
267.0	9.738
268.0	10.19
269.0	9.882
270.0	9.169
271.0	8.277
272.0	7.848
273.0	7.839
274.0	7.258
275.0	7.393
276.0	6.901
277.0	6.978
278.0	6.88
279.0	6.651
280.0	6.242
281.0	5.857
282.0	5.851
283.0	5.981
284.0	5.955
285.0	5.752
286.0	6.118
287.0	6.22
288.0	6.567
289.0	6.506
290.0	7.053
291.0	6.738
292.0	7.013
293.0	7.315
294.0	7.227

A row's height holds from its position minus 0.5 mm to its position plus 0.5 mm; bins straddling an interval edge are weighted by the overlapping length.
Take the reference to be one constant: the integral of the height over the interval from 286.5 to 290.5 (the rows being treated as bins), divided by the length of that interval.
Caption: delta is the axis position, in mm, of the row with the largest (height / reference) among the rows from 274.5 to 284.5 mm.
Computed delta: 275.0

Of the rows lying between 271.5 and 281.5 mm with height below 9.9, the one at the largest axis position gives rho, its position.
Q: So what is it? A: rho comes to 281.0 mm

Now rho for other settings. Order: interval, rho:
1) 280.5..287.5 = 287.0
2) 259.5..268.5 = 267.0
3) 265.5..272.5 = 272.0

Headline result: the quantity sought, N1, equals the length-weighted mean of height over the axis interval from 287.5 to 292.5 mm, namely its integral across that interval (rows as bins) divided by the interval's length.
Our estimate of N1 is 6.8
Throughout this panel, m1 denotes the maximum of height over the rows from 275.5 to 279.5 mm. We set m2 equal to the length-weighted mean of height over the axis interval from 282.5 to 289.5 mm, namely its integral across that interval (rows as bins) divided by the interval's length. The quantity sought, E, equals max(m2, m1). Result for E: 7.0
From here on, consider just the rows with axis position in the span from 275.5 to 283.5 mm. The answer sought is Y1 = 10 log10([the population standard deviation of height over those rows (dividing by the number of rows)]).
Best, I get -3.4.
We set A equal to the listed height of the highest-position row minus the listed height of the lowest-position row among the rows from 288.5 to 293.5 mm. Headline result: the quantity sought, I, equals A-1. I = -0.2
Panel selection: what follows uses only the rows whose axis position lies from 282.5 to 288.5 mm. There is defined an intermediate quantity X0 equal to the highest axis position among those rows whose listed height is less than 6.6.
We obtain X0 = 288.0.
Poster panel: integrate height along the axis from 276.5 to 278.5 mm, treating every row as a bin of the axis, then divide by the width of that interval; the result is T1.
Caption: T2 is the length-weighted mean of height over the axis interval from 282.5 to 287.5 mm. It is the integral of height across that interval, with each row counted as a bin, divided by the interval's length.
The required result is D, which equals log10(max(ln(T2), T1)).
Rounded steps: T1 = 7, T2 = 6.0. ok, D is 0.84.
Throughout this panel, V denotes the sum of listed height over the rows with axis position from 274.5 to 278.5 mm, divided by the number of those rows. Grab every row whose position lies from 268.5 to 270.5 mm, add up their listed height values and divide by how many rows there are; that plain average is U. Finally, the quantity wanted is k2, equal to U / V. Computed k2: 1.4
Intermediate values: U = 10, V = 7.0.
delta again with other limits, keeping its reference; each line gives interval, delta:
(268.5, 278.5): 269.0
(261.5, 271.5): 264.0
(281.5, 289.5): 288.0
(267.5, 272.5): 268.0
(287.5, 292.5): 290.0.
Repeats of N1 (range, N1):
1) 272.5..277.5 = 7.3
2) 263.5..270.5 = 10.2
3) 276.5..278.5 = 6.9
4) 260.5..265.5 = 11.1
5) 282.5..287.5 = 6.0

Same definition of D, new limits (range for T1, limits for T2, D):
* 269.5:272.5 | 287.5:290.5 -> 0.93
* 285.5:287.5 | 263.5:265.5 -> 0.79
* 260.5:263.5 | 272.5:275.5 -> 1.05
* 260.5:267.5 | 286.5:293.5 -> 1.03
